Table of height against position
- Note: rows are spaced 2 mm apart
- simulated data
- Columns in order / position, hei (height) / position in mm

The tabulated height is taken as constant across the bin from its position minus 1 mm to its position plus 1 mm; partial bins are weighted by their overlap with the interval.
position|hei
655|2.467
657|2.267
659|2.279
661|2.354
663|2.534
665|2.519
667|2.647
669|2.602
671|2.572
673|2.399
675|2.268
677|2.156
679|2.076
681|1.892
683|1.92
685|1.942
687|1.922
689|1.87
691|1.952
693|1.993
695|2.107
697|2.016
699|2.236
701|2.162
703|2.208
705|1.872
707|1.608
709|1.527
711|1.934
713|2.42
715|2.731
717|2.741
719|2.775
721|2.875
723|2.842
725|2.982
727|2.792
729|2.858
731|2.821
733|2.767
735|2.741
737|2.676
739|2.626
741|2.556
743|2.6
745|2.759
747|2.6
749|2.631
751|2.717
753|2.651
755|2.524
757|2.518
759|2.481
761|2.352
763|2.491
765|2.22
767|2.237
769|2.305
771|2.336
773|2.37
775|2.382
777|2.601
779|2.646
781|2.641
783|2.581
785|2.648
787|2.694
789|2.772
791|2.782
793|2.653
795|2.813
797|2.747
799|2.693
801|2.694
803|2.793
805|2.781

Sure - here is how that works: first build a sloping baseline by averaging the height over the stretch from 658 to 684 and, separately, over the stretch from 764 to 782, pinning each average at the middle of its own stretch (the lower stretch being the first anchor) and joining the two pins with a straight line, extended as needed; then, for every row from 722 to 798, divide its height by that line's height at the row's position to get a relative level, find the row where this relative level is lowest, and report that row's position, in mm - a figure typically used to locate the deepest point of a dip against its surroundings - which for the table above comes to 765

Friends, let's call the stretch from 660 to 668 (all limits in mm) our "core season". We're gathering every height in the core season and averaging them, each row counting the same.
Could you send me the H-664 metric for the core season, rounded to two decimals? 2.51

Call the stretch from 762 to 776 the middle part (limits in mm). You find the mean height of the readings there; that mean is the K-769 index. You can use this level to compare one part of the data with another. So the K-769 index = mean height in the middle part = 2.33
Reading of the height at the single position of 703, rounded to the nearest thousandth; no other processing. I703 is 2.208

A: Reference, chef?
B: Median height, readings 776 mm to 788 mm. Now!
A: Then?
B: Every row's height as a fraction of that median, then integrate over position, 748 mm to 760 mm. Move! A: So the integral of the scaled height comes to 12 mm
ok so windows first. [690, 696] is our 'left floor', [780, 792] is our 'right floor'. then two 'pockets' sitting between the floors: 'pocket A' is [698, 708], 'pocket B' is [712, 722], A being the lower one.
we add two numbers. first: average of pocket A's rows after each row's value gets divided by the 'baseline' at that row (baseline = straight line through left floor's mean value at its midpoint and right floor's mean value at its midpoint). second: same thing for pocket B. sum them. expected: 2.20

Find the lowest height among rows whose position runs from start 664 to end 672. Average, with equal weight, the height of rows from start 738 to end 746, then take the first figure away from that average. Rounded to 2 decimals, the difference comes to 0.12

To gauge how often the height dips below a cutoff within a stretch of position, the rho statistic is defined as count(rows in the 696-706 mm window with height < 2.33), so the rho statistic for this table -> 5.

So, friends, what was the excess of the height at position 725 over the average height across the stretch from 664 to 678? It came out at 0.5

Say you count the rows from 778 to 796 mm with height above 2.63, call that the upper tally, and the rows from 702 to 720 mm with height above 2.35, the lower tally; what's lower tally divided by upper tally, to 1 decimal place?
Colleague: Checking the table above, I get 0.5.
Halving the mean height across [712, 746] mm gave 1.37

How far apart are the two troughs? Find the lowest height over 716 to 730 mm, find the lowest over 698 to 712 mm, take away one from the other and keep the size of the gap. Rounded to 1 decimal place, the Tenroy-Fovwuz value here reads 1.2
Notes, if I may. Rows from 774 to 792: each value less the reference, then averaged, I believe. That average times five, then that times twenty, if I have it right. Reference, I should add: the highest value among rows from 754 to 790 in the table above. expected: -13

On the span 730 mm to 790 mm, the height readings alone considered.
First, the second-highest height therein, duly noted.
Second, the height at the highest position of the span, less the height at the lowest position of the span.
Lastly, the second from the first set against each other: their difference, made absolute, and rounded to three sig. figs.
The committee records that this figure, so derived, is 2.82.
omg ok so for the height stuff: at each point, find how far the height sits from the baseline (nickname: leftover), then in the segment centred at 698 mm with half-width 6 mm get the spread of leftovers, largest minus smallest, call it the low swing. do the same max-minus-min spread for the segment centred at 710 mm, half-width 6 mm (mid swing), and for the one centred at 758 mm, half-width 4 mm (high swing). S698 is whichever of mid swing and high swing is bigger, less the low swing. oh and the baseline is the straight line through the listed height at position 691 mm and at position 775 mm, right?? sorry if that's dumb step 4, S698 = 1.0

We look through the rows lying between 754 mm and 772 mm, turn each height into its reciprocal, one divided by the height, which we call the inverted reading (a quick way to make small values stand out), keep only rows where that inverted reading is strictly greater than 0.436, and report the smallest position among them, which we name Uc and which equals 765 mm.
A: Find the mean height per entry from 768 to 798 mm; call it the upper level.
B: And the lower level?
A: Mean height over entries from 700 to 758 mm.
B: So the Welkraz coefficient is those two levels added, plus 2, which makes 7.13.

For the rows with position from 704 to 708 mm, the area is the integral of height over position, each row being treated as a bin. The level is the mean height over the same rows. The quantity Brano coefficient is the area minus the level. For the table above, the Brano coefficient 5.2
